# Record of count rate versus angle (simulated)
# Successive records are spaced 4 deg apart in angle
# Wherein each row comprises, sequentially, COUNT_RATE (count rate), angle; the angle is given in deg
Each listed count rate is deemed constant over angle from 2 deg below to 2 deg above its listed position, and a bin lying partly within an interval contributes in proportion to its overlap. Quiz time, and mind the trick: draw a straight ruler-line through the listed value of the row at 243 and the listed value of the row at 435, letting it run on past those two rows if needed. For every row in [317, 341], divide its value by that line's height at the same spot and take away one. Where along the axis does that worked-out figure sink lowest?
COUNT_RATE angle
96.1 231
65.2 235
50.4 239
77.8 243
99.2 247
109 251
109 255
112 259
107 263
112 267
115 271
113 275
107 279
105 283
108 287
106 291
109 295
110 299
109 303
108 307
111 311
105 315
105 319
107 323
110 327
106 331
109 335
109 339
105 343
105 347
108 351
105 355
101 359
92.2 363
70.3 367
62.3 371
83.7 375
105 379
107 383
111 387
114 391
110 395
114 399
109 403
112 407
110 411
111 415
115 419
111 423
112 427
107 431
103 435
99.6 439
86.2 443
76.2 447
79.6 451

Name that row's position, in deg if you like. 331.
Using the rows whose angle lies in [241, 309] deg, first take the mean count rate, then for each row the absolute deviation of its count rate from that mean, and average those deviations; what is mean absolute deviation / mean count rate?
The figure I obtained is 0.043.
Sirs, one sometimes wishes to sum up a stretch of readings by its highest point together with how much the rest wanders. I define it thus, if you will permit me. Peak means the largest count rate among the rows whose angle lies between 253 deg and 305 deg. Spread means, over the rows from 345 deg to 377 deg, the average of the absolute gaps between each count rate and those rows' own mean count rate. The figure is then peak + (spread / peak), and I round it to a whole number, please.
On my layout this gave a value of 115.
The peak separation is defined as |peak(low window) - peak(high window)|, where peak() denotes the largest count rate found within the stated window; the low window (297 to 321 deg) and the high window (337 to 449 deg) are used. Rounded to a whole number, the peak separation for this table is 4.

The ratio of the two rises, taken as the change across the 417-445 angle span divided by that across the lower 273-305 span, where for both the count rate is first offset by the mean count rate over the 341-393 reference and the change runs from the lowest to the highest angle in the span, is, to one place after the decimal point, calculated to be 7.2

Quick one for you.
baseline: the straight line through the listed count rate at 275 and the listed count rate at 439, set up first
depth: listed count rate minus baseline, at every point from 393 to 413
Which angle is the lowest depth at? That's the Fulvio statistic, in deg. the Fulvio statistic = 403 deg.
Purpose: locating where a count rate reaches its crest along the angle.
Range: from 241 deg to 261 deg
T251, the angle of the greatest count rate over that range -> 259 deg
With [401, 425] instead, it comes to 419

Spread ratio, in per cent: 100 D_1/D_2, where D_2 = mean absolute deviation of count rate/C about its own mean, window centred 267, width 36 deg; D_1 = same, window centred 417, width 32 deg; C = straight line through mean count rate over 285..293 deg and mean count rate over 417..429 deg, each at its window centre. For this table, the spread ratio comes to 56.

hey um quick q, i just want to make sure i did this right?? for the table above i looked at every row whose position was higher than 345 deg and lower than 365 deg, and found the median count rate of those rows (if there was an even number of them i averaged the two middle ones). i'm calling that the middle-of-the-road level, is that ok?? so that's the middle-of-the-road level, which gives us 105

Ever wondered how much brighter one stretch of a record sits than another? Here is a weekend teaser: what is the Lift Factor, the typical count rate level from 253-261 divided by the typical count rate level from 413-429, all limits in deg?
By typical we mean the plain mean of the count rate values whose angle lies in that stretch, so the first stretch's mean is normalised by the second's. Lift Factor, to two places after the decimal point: 0.98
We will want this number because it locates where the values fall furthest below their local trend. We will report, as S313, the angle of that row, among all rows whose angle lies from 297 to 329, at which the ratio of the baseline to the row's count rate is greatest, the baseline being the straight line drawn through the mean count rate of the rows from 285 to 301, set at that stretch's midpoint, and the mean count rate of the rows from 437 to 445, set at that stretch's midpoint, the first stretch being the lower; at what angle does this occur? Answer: 315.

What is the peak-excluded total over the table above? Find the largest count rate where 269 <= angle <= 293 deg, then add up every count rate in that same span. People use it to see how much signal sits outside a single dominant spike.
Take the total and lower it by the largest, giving 539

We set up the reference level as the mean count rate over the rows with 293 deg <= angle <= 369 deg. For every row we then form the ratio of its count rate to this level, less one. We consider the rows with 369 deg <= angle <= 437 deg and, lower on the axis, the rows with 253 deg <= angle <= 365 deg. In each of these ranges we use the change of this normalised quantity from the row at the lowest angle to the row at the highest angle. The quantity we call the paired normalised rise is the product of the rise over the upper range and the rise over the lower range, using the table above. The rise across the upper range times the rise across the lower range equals -0.063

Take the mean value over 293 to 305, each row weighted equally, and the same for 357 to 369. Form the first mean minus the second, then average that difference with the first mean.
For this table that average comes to 65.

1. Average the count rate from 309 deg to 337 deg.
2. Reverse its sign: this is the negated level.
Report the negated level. -108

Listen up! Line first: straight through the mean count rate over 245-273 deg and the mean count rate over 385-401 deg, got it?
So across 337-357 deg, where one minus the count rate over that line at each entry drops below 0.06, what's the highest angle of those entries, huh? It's 355 deg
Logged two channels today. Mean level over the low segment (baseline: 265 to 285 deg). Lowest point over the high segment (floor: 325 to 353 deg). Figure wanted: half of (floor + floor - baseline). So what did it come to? 50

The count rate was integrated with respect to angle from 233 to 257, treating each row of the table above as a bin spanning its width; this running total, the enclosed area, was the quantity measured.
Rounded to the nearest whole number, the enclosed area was 2042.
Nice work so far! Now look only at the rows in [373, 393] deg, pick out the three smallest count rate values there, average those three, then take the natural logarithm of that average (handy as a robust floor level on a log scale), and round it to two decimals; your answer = 4.59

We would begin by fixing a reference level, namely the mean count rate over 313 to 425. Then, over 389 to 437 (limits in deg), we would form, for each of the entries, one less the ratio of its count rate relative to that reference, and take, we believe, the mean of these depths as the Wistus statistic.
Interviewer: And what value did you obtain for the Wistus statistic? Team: -0.064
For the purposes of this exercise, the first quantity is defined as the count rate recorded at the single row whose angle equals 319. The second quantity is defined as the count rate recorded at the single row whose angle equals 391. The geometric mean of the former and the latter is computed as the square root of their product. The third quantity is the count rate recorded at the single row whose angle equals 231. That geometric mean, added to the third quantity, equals 206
